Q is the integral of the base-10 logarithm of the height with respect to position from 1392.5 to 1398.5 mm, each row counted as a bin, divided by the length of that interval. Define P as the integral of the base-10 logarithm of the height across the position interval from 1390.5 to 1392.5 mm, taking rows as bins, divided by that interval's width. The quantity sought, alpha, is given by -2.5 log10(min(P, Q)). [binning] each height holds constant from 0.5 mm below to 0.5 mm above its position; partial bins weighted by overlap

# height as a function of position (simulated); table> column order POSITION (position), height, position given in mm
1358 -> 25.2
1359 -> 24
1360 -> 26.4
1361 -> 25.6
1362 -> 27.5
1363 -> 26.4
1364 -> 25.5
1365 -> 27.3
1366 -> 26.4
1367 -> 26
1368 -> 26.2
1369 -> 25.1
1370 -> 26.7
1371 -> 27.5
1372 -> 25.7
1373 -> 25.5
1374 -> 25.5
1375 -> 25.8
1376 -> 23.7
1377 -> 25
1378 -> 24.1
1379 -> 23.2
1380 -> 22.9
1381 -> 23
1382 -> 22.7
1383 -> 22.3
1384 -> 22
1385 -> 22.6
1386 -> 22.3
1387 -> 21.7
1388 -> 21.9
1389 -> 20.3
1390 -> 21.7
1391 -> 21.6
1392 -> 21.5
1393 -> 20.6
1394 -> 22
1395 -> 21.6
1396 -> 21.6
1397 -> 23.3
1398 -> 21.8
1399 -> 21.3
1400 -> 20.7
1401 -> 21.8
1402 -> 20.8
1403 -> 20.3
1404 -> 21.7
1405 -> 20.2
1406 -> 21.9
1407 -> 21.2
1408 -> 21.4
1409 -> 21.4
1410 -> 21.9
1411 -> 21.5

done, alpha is -0.312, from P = 1.33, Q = 1.34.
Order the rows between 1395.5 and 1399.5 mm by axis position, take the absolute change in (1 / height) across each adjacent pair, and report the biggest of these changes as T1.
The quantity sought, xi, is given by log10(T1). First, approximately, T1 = 0.0034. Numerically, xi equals -2.47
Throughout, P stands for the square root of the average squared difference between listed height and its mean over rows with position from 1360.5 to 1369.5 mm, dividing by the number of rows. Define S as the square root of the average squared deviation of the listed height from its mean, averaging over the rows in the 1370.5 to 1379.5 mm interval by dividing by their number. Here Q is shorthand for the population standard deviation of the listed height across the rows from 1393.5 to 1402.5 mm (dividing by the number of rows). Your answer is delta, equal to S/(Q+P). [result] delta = 0.83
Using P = 0.75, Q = 0.72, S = 1.23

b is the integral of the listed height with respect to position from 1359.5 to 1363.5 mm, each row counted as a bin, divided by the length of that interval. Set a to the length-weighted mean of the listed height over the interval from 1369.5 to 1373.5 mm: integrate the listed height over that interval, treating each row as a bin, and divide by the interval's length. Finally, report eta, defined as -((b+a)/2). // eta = -26.4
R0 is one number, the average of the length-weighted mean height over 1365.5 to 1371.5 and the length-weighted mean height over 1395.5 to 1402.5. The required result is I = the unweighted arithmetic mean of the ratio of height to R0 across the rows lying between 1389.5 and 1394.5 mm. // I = 0.90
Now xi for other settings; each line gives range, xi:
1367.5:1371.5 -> -2.62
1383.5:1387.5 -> -2.91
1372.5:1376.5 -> -2.46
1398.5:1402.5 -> -2.61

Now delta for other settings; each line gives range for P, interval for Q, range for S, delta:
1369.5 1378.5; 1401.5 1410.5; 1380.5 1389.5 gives 0.43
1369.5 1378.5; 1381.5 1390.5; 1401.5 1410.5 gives 0.34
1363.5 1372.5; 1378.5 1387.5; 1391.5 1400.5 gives 0.61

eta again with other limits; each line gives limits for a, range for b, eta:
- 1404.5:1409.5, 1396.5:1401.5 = -21.5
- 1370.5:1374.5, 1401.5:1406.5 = -23.5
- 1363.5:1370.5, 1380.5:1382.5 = -24.5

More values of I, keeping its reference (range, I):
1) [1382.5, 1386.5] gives 0.93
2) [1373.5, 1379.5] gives 1.02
